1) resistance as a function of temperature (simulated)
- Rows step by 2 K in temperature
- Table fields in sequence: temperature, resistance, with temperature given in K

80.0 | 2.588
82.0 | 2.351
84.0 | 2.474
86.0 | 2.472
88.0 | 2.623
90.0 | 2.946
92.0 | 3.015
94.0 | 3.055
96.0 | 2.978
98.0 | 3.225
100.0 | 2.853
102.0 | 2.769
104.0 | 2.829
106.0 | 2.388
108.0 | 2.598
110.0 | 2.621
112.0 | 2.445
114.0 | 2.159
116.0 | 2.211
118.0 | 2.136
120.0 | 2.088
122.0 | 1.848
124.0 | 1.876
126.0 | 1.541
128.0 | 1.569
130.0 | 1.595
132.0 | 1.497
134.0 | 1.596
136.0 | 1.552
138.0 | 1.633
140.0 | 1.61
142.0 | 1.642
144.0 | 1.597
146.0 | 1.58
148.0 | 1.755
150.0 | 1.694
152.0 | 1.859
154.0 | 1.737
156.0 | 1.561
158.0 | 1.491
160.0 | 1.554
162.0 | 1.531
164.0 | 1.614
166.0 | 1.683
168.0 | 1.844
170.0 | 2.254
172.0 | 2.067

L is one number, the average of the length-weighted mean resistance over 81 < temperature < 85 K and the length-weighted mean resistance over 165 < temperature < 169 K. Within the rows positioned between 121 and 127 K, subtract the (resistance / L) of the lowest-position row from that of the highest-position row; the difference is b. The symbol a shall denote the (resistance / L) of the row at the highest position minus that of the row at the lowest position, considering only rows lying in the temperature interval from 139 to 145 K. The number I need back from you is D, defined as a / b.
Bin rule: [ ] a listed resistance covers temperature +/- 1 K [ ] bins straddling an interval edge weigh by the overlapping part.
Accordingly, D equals 0.0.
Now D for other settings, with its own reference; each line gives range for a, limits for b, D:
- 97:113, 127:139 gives -12.2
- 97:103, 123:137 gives 1.4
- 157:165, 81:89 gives 0.5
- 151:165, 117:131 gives 0.5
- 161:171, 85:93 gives 1.3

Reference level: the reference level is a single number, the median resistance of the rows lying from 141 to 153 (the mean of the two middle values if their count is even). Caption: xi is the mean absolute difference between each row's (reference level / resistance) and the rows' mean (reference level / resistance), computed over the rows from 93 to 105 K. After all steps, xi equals 0.026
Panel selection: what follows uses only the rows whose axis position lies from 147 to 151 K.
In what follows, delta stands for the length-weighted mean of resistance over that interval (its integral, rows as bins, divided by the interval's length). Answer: 1.72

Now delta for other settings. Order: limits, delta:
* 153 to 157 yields 1.65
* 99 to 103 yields 2.81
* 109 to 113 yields 2.53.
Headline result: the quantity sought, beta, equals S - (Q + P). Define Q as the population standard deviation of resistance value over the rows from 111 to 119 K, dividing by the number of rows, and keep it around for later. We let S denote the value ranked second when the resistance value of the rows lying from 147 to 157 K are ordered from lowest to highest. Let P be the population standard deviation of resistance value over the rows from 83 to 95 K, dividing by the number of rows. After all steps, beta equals 1.32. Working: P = 0.25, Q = 0.12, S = 1.694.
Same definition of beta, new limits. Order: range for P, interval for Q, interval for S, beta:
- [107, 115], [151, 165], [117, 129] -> 1.26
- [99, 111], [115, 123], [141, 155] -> 1.30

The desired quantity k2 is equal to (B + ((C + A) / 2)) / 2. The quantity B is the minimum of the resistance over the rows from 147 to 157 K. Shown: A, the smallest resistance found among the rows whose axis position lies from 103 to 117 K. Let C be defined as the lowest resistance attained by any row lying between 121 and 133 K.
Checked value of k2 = 1.69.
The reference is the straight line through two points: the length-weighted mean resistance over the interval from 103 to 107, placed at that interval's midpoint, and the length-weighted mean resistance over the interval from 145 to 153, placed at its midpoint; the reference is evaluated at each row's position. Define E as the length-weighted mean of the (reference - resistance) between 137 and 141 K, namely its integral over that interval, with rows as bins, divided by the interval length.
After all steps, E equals 0.30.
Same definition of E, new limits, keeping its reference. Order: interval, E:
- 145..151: 0.07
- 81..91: 0.42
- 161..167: -0.19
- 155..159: 0.03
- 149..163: -0.05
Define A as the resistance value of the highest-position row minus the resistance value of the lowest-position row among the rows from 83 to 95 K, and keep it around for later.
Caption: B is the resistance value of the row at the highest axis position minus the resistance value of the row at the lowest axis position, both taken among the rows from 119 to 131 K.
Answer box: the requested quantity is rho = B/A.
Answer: -0.8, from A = 0.6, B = -0.49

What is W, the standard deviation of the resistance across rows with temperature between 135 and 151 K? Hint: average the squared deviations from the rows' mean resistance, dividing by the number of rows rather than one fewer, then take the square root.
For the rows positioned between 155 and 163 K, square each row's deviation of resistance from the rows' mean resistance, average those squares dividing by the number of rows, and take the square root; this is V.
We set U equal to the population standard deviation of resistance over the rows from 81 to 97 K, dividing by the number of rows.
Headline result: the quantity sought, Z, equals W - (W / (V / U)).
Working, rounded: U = 0.270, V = 0.027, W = 0.06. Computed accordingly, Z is -0.54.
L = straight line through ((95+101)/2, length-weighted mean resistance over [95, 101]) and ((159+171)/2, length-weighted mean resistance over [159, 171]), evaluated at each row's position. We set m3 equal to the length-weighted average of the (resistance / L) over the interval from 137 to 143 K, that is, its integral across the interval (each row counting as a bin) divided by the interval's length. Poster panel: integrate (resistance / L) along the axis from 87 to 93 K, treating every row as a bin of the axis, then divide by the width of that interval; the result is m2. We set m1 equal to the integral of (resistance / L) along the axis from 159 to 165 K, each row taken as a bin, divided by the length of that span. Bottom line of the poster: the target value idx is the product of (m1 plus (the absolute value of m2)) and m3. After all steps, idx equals 1.30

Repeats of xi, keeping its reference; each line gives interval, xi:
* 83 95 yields 0.053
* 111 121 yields 0.032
